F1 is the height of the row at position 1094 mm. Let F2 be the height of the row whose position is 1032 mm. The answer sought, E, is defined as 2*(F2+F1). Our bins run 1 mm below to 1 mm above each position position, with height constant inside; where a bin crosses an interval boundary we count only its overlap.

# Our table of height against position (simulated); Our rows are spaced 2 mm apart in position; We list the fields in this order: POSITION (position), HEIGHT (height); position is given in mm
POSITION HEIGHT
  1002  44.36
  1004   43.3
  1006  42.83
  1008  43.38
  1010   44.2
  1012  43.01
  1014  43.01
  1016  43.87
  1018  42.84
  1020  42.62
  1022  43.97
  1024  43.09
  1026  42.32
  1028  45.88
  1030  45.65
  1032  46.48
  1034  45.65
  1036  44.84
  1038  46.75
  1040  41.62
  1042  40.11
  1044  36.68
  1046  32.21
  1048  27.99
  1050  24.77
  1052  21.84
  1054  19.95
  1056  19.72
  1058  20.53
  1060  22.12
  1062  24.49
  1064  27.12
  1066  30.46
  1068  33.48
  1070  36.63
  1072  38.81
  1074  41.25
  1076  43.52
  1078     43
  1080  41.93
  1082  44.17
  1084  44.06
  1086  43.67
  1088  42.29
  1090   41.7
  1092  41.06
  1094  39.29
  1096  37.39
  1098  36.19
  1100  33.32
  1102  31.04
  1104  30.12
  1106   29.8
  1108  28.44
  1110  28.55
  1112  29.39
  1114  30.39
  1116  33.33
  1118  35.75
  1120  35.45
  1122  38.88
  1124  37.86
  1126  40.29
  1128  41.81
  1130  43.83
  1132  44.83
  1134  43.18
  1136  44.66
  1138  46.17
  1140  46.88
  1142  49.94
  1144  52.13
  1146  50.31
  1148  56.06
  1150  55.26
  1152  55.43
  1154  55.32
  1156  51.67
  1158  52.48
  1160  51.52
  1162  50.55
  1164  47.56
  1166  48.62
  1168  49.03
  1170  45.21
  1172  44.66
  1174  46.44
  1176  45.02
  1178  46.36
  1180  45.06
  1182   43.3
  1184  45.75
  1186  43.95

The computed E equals 172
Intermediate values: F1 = 39.29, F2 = 46.48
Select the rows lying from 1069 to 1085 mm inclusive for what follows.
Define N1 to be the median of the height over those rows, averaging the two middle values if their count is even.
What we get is 42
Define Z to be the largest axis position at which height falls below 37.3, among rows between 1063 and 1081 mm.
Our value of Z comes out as 1070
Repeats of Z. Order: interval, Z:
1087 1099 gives 1098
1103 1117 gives 1116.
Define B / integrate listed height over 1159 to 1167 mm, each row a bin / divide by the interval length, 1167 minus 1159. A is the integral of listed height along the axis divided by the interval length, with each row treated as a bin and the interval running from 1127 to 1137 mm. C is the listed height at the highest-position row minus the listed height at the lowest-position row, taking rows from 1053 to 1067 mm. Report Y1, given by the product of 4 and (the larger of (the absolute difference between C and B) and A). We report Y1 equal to 175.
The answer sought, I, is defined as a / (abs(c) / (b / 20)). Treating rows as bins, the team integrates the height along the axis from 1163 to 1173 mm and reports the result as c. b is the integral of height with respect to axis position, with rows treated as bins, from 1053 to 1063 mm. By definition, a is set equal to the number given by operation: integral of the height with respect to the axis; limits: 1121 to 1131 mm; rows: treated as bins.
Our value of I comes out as 9.2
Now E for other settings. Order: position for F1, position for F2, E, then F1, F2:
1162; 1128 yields 185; 50.55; 41.81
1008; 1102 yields 149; 43.38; 31.04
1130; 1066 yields 149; 43.83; 30.46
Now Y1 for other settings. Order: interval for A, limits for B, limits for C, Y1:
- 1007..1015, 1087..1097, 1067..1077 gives 174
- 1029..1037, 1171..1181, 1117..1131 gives 183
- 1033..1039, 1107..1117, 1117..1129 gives 183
